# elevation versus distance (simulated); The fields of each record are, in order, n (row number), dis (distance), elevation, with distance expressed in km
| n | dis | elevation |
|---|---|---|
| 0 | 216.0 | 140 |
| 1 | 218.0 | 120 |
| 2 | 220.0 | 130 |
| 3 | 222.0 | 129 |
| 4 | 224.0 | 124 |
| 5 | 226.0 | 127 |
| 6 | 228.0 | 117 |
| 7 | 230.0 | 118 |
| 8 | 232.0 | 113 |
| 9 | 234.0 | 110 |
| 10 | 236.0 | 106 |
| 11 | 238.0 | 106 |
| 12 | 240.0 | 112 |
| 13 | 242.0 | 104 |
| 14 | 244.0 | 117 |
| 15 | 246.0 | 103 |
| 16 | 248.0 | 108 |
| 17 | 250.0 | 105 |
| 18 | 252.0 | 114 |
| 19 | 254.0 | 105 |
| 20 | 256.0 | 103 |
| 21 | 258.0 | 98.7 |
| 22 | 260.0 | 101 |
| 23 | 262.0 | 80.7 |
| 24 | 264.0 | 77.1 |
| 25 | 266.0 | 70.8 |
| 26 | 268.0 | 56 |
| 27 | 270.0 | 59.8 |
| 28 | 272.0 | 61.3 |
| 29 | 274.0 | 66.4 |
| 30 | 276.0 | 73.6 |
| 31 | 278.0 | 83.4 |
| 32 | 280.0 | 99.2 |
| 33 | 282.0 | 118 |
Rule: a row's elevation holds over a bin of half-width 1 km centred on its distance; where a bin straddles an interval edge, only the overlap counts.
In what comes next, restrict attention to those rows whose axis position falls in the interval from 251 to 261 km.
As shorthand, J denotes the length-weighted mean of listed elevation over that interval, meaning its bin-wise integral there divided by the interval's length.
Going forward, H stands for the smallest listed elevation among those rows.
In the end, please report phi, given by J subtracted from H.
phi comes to -5.6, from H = 98.7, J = 104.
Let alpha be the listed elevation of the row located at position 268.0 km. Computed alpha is 56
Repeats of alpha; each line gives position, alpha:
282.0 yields 118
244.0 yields 117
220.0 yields 130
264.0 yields 77.1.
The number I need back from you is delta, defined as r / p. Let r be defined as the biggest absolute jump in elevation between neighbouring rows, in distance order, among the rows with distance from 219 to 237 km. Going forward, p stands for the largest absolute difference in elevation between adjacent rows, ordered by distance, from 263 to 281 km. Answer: 0.6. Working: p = 15.8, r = 10.0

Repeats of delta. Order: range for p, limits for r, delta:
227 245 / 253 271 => 1.6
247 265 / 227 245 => 0.6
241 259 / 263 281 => 1.1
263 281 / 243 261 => 0.9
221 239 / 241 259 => 1.4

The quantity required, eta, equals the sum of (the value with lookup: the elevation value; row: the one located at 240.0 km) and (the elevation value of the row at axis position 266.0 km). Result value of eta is 183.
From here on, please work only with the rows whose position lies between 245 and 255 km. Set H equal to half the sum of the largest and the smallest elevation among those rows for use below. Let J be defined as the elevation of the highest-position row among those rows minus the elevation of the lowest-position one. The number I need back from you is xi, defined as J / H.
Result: 0.02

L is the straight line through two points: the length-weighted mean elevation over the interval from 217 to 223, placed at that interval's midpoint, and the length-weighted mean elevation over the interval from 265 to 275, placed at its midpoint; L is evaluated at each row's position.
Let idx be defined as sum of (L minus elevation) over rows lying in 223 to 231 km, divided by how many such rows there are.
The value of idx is -4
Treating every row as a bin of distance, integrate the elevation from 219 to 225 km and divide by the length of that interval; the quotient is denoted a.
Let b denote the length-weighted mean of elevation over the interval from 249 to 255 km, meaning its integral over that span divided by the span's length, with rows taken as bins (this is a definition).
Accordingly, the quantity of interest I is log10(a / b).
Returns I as 0.07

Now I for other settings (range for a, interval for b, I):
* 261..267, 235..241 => -0.15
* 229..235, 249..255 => 0.02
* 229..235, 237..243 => 0.02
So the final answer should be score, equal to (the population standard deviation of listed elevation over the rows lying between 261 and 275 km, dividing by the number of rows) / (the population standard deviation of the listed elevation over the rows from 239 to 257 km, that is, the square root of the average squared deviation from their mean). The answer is 1.7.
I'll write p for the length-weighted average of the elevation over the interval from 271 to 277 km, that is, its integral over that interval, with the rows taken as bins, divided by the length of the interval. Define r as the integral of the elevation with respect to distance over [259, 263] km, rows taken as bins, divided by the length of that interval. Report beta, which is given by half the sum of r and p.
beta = 79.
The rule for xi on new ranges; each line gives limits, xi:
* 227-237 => -0.10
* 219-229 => -0.11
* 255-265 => -0.29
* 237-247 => -0.03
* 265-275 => -0.07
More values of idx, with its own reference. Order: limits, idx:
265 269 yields 3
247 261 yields -22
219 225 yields -4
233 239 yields -1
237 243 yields -6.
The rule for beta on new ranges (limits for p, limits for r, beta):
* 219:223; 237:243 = 118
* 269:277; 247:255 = 87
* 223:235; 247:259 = 112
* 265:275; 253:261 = 82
